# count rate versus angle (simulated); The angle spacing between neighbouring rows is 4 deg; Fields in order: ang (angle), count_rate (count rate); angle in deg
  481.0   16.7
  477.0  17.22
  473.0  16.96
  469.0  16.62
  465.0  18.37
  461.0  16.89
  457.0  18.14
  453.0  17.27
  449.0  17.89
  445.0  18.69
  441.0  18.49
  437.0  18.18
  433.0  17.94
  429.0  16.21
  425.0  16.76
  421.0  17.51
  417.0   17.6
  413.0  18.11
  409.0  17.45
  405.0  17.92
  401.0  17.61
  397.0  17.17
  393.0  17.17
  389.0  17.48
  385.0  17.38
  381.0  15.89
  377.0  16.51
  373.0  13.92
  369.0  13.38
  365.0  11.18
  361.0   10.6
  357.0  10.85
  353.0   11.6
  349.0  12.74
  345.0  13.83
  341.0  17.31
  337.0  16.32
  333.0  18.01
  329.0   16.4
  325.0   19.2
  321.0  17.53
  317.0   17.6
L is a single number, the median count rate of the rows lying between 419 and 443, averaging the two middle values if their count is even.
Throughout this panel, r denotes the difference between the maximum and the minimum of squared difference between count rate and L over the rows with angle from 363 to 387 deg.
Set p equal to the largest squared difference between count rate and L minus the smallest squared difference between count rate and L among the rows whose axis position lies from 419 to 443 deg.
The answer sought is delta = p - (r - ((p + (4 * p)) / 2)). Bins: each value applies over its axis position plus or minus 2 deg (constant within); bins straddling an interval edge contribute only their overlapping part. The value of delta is -35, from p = 2.2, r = 43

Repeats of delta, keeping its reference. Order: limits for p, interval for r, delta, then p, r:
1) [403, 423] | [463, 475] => 0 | 0.1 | 1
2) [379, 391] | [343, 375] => -25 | 3.3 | 36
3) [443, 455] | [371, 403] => -11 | 0.9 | 14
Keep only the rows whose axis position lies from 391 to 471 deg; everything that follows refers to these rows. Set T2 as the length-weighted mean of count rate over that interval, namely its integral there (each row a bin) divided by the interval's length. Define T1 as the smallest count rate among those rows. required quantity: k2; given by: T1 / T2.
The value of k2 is 0.92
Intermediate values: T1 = 16.21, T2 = 17.6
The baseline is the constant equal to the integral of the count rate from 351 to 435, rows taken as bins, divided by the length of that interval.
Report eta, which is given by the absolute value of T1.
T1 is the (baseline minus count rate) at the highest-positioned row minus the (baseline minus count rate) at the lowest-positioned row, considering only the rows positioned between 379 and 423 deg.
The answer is 1.6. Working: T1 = -1.6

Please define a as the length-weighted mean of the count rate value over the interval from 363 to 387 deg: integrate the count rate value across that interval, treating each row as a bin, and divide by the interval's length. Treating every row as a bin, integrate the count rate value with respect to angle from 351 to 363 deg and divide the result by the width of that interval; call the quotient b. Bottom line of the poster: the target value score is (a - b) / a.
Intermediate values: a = 14.7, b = 11.0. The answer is 0.25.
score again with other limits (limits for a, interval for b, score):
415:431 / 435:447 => -0.08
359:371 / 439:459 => -0.54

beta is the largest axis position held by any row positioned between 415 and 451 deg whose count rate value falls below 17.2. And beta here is 429.0 deg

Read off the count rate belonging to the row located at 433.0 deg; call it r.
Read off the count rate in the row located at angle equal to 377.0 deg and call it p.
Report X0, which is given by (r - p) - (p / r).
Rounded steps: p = 16.51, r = 17.94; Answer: 1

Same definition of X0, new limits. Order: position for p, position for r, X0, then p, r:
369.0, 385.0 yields 3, 13.38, 17.38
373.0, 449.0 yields 3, 13.92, 17.89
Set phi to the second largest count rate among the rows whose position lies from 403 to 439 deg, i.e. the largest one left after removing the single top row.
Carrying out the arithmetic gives 18.11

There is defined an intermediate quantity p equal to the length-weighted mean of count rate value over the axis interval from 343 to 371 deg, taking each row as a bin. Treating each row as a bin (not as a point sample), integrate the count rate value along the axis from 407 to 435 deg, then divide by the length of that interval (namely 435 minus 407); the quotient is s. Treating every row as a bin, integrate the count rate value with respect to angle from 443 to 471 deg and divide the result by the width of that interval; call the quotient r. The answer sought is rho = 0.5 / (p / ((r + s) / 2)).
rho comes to 0.729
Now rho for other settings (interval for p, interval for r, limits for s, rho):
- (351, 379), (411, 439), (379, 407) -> 0.690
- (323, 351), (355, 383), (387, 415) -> 0.473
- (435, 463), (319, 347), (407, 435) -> 0.478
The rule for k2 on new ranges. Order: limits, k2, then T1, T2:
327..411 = 0.69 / 10.6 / 15.3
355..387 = 0.77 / 10.6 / 13.7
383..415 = 0.98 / 17.17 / 17.5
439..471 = 0.93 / 16.62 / 17.8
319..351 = 0.78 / 12.74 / 16.4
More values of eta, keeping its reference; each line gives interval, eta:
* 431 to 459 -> 0.2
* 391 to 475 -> 0.2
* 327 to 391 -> 1.1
